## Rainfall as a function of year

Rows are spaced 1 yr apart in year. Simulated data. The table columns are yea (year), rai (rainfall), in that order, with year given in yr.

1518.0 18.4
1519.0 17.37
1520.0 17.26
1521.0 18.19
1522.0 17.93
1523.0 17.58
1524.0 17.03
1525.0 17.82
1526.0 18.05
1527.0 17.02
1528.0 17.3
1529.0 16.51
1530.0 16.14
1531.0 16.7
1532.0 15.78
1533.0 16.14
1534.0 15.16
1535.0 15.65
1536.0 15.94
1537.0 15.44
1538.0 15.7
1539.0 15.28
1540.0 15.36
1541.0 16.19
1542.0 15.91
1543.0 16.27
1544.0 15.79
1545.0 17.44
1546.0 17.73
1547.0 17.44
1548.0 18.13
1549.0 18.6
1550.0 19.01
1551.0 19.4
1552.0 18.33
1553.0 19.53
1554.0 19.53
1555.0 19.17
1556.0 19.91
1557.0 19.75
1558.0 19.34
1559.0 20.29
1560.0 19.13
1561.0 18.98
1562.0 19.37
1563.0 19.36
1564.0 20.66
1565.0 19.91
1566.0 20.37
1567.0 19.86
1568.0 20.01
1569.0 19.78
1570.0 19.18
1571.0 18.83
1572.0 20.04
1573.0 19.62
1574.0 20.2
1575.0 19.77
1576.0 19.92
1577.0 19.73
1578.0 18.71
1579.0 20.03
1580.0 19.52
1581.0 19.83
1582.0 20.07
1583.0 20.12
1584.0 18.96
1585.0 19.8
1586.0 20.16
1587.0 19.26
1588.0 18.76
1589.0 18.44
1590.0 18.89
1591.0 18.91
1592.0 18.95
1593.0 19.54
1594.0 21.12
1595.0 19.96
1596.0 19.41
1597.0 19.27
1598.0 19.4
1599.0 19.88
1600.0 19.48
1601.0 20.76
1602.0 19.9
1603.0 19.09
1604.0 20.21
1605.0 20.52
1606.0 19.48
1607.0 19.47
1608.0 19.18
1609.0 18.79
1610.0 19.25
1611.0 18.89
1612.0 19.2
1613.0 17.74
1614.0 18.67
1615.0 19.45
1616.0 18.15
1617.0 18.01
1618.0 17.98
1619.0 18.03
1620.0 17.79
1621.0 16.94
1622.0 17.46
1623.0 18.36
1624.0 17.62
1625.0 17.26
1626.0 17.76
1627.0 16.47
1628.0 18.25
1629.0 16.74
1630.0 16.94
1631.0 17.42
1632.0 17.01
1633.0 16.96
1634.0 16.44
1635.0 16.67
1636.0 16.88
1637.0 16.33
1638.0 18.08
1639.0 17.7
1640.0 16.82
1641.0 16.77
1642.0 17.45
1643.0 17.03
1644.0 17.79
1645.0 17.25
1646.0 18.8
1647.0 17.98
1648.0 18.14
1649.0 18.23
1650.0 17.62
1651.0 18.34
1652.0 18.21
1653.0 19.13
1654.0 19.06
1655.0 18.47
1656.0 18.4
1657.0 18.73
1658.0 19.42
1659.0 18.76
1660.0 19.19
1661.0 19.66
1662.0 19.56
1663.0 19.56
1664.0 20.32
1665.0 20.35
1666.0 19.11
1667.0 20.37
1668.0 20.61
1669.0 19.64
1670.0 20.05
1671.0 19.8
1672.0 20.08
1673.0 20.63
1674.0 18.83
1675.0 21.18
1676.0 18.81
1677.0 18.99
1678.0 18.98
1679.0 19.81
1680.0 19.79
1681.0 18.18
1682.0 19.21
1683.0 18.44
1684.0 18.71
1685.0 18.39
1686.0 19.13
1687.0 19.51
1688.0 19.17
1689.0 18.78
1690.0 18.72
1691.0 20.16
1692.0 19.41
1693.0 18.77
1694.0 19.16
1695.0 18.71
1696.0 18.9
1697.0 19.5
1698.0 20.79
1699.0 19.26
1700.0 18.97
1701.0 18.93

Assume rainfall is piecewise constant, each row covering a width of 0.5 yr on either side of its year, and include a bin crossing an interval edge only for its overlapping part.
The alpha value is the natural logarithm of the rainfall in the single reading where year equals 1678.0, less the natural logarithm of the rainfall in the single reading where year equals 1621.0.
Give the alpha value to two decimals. 0.11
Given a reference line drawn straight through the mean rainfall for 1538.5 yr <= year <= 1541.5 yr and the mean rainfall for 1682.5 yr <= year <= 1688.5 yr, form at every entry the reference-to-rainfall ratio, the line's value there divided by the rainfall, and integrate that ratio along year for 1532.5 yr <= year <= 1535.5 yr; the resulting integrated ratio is 3.0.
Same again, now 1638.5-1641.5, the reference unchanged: 3.1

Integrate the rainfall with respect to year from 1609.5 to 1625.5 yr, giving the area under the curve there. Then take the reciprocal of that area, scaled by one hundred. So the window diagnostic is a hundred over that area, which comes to 0.3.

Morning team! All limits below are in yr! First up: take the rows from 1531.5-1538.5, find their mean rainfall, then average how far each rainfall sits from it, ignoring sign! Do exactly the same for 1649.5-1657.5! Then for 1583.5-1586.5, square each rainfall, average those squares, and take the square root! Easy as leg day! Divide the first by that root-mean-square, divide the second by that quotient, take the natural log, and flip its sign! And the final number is -3.41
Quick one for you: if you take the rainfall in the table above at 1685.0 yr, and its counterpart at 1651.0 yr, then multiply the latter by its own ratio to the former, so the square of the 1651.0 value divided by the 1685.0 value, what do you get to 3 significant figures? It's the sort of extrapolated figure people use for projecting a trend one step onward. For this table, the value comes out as 18.3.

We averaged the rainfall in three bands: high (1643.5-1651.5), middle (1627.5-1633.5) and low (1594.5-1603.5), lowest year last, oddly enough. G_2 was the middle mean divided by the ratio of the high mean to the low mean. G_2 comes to 18.8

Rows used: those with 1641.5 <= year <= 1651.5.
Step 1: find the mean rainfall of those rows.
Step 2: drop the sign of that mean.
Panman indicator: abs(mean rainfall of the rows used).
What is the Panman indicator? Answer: 17.9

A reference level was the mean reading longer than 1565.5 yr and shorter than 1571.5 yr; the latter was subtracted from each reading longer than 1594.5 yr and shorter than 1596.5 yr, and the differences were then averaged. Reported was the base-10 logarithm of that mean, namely -1.9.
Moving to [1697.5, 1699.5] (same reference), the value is -0.5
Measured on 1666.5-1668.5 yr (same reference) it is -0.1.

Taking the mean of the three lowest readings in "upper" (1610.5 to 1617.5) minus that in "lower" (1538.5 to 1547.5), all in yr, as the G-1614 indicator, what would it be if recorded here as 2.5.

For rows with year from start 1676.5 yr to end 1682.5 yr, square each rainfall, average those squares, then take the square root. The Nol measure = 19.2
